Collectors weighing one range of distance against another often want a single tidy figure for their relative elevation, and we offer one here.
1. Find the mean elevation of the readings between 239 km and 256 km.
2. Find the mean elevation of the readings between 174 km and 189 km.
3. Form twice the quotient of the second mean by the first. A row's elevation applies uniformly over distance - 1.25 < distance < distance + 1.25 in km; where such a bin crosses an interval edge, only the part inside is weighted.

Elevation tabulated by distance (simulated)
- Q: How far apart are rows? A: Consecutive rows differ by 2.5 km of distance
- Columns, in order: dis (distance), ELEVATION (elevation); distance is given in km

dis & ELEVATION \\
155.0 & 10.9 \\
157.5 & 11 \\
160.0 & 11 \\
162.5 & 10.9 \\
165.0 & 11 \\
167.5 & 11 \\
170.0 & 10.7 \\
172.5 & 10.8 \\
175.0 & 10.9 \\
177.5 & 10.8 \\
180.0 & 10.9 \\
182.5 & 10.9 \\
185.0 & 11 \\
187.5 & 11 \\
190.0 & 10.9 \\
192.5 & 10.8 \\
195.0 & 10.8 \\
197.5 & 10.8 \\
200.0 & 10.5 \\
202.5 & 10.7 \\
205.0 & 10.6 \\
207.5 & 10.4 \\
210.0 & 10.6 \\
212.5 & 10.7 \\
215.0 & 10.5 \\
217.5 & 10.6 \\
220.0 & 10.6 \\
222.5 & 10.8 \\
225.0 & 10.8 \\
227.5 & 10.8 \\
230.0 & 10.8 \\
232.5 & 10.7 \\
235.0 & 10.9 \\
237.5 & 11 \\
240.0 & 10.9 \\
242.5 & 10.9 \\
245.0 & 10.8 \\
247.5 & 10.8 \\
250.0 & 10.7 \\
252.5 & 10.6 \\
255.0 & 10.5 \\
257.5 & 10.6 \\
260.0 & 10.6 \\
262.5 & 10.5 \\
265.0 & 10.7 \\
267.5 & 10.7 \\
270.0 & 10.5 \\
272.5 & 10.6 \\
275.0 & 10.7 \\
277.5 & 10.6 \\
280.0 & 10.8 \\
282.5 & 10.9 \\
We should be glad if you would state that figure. 2.03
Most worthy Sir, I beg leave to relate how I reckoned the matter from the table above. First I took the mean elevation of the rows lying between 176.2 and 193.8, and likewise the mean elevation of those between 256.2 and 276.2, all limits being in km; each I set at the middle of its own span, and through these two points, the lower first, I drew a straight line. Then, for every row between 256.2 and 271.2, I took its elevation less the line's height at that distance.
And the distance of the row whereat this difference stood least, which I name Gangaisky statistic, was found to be 262.5 km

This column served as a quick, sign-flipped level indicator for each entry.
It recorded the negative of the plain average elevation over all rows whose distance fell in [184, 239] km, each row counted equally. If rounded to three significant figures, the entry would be -10.7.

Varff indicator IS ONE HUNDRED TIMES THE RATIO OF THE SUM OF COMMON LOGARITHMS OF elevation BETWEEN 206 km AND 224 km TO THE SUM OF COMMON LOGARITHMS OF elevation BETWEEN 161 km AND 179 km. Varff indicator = 99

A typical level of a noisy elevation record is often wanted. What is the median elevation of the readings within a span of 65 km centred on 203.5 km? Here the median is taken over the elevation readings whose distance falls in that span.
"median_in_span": 10.8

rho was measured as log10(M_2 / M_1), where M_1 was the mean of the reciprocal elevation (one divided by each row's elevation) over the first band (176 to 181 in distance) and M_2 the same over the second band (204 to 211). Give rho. 0.013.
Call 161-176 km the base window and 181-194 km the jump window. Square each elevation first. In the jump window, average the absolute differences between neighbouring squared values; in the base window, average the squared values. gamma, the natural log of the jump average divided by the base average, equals -4.28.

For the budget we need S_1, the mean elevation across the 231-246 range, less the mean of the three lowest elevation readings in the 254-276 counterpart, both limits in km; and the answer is 0.37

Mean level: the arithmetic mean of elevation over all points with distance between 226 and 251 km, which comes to 10.8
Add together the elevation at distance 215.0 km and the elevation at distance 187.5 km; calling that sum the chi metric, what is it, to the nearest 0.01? 21.50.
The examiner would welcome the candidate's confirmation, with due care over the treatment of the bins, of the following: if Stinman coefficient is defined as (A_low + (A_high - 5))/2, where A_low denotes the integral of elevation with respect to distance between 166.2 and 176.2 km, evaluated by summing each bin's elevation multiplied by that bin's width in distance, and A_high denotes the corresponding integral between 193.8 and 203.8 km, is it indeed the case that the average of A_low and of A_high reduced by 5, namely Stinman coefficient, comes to 105.2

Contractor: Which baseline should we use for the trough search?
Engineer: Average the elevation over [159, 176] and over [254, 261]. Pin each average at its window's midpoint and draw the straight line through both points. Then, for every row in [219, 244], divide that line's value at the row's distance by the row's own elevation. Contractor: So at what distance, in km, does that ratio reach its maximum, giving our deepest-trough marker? 220.0 km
